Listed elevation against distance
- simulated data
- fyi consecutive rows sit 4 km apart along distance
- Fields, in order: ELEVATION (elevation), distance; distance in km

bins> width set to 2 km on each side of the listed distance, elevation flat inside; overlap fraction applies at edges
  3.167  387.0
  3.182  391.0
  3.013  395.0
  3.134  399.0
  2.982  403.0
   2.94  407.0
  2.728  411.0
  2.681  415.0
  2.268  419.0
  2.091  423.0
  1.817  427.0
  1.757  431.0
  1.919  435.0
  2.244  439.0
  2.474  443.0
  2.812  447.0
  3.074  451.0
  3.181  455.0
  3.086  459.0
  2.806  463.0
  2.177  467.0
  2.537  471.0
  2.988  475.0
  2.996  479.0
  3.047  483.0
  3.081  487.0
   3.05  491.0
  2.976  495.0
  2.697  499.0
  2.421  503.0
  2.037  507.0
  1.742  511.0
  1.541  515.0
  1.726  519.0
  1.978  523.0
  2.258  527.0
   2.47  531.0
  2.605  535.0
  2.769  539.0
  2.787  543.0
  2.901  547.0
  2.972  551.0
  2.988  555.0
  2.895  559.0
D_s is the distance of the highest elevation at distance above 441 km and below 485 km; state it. 455.0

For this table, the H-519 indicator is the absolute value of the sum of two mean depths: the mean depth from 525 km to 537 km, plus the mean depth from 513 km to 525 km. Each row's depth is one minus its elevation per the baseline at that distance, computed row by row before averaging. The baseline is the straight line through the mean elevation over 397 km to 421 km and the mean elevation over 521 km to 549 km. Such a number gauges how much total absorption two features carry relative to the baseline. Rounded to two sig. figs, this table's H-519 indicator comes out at 0.36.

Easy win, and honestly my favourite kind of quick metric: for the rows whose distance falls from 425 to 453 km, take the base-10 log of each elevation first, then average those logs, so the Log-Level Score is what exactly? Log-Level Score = 0.35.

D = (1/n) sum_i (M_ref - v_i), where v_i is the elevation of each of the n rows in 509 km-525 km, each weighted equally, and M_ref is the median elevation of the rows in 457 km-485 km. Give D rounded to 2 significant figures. 1.2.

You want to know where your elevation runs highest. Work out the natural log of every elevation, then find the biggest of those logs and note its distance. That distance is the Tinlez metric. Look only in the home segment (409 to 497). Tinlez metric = 455.0 km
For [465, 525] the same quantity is 487.0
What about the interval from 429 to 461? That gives 455.0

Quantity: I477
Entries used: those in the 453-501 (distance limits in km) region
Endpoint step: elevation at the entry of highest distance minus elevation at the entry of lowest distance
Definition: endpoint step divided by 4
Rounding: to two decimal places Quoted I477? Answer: -0.12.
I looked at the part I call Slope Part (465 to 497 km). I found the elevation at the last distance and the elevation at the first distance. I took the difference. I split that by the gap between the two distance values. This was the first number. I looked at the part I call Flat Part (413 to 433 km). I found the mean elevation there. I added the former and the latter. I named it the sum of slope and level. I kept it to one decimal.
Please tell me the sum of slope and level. 2.2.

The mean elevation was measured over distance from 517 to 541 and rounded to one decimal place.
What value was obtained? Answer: 2.3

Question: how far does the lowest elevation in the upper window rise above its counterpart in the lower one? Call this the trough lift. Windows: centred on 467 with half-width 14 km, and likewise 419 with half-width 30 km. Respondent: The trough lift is 0.4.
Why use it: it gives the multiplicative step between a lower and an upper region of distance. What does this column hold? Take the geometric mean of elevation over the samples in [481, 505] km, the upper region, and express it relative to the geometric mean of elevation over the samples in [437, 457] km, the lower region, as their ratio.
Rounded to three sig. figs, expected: 1.05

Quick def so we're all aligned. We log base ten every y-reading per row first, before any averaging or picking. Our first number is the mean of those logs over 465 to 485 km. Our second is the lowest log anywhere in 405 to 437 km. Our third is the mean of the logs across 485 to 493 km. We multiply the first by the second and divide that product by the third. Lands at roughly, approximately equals 0.22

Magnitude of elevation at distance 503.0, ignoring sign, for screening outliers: 2.42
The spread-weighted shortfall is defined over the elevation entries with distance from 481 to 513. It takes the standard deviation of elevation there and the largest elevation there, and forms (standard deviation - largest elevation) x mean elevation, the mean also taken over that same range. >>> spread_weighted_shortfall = -6.8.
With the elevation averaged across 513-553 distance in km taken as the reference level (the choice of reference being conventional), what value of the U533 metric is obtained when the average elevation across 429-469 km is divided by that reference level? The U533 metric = 1.06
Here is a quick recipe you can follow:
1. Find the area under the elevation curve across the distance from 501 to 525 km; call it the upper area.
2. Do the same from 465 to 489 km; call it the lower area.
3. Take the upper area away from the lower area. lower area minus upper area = 22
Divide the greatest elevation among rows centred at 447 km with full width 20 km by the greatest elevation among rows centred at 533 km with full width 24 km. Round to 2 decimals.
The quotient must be 1.14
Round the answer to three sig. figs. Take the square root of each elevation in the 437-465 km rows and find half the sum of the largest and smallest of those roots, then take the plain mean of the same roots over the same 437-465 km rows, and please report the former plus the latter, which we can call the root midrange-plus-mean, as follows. 3.31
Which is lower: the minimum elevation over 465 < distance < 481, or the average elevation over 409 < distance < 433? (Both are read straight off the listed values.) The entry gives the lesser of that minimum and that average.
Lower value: 2.2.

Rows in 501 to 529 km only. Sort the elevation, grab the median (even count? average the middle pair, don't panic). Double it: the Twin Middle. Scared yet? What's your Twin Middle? 3.96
